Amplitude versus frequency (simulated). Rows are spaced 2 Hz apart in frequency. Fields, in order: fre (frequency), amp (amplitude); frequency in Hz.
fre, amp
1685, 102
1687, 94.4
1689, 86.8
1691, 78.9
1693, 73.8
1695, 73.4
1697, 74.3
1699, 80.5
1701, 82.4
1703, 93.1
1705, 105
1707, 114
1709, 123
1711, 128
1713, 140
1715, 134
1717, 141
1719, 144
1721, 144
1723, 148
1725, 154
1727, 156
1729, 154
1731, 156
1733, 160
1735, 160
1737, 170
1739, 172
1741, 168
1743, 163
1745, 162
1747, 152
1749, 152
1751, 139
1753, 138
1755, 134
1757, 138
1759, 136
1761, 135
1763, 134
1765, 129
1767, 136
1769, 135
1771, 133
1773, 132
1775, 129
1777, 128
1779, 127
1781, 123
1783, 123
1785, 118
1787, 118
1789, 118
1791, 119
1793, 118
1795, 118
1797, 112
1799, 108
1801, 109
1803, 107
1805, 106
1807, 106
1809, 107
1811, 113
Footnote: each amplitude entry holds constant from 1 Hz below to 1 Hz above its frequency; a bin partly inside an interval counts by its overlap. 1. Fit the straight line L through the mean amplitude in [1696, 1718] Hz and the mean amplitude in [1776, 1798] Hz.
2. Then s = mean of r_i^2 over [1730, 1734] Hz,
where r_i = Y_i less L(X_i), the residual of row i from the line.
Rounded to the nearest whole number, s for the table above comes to 1983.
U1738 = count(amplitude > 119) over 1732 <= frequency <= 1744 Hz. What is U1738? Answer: 6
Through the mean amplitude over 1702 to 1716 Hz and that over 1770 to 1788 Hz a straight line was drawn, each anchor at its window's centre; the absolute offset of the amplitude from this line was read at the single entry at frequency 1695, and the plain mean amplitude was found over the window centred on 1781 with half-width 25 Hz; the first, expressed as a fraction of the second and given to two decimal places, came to 0.36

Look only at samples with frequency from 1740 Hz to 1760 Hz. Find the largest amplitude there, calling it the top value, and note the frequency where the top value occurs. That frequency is 1741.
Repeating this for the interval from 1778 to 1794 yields 1779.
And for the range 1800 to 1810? 1801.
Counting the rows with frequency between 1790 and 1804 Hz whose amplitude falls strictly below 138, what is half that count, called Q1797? 3.5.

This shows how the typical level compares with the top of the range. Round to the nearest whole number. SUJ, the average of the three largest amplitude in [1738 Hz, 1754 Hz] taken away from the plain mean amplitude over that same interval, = -12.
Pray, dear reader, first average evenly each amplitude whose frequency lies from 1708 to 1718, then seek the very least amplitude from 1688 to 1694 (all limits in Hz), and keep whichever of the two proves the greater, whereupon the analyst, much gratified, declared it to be 133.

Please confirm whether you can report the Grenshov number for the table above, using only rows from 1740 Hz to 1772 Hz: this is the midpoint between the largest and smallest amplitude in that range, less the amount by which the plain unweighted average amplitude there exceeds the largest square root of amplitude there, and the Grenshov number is 19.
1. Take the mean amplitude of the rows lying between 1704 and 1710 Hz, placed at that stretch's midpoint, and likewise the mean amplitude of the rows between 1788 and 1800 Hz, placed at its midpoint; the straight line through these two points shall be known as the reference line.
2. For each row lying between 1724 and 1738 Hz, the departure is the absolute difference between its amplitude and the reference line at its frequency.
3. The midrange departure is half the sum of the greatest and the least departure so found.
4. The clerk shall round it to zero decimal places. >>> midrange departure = 48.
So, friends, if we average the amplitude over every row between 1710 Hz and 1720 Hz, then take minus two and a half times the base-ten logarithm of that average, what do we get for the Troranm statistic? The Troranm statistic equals -5.34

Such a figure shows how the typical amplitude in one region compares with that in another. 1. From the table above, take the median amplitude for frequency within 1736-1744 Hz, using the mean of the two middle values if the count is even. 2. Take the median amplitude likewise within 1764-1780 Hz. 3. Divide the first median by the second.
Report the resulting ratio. 1.3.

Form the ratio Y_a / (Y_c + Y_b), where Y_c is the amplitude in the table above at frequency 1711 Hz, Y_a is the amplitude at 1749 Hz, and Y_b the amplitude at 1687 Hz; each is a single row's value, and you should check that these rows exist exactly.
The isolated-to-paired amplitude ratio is 0.68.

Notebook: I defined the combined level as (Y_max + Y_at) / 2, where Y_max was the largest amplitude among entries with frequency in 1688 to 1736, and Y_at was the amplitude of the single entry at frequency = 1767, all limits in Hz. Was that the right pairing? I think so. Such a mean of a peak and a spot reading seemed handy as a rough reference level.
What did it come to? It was 148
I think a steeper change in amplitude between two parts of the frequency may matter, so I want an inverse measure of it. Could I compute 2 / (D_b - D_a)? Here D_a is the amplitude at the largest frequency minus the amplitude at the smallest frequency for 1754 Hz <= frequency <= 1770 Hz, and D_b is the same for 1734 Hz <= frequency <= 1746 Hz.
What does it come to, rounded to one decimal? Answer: 2.0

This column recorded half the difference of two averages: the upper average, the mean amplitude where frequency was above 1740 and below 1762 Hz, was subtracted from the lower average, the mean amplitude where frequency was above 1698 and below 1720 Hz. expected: -15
